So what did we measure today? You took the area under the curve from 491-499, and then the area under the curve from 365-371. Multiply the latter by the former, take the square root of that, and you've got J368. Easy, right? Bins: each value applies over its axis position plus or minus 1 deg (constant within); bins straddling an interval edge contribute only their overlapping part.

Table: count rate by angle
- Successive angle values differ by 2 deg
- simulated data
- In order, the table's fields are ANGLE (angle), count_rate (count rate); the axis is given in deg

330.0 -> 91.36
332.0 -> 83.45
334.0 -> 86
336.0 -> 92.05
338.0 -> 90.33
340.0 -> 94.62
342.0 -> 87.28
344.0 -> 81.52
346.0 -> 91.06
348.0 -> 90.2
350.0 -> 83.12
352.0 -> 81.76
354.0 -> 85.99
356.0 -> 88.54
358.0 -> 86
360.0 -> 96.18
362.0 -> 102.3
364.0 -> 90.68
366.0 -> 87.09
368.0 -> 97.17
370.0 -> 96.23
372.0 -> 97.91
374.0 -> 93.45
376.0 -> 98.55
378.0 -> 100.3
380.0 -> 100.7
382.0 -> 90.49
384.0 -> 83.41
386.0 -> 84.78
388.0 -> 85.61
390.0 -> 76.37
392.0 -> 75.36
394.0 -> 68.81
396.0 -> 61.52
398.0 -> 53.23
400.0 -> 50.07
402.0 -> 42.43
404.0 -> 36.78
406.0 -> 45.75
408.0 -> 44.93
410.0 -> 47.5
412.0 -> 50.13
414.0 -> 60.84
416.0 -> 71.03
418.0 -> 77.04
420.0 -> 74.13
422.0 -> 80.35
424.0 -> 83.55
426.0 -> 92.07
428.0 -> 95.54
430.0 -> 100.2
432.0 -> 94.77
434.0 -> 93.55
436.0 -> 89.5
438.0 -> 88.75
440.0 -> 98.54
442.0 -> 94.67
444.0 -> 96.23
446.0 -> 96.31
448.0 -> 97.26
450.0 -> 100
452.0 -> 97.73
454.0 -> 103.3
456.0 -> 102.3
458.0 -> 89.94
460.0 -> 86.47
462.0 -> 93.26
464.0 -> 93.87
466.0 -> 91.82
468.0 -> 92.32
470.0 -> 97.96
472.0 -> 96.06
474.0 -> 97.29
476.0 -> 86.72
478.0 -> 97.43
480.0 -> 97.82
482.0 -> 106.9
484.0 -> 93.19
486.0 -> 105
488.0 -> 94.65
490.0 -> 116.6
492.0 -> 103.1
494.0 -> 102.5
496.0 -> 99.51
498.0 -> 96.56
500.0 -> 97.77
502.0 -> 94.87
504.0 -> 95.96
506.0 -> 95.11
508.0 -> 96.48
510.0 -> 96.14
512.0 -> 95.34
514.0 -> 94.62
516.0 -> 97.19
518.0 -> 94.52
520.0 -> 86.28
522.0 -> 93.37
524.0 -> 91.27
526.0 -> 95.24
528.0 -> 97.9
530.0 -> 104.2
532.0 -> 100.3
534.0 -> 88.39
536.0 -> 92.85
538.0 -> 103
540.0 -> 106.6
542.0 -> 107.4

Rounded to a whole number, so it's 671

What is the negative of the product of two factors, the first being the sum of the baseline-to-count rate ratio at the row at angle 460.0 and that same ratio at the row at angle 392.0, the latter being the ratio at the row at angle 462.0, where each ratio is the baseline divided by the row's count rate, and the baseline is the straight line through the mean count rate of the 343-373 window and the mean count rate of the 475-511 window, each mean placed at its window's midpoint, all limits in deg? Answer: -2.4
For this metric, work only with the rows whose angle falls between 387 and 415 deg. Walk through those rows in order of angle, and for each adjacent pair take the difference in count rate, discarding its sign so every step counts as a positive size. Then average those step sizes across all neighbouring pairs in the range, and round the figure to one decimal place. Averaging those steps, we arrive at 5.7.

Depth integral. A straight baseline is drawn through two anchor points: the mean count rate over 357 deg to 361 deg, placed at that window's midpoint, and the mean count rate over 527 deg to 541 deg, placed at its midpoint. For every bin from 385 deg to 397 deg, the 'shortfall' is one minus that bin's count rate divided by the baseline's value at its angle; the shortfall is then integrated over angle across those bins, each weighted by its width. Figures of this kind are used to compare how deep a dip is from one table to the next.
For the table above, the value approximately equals 2.22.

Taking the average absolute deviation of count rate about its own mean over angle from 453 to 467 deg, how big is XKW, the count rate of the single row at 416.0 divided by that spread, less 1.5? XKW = 13.3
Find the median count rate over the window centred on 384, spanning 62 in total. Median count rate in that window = 86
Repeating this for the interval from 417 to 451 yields 95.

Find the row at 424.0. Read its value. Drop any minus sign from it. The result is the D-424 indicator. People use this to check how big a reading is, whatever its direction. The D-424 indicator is 84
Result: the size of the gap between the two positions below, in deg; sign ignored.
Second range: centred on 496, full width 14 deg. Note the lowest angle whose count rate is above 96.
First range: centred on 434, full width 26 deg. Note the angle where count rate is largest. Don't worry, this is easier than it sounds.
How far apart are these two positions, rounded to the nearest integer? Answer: 60 deg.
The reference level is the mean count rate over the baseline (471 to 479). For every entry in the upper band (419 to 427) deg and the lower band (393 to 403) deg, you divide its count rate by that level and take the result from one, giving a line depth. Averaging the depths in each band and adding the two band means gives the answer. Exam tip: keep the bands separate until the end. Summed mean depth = 0.54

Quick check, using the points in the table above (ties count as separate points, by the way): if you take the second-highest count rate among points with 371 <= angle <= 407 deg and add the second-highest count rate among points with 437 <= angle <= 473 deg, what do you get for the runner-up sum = 203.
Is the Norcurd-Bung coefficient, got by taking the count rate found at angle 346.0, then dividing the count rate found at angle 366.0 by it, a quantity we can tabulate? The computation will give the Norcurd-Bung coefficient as 0.96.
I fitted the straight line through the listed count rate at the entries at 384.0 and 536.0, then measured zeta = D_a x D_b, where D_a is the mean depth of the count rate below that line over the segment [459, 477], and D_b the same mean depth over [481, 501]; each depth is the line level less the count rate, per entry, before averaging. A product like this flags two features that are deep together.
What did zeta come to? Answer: 49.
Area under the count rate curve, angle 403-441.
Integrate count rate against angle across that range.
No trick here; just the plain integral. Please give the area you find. 2850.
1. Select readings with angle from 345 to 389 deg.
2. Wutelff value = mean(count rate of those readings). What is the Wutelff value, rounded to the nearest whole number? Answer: 91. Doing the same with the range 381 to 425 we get 66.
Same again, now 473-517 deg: 98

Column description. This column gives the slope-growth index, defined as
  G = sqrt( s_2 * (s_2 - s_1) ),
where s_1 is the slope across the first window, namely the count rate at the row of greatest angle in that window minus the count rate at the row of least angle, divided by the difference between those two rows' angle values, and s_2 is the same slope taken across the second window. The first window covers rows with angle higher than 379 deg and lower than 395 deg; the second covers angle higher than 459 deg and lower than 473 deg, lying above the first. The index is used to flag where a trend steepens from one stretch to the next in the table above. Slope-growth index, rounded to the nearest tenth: 1.6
